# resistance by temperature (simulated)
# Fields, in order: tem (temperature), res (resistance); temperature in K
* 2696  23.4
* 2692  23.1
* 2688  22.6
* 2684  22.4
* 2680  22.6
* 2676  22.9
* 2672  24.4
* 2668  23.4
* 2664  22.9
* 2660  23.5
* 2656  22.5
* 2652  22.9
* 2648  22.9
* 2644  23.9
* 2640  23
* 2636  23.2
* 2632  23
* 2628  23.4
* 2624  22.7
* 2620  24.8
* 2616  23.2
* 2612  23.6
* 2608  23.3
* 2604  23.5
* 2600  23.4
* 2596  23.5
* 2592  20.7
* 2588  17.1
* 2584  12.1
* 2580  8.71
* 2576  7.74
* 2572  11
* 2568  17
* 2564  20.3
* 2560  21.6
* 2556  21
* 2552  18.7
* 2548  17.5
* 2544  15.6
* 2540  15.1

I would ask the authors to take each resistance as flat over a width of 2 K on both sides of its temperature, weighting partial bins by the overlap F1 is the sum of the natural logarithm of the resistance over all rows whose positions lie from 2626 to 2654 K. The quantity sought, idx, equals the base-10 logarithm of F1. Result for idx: 1.34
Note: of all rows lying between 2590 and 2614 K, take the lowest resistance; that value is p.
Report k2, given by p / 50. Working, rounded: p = 20.7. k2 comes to 0.41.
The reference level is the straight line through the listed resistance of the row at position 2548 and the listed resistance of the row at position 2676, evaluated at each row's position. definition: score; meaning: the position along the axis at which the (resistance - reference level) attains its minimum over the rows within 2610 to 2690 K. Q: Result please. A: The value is 2684 K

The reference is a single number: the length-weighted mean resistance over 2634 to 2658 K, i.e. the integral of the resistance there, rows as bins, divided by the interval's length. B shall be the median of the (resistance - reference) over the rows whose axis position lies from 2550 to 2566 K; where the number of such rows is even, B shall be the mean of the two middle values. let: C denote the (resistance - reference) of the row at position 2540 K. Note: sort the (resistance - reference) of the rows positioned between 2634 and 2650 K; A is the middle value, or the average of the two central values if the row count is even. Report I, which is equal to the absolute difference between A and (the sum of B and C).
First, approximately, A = 0.0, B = -2.4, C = -8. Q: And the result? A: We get 10.4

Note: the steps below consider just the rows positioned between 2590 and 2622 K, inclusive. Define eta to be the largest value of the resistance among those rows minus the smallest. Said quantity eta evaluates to 4.1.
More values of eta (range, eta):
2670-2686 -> 2.0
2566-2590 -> 9.4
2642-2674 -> 1.9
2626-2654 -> 1.0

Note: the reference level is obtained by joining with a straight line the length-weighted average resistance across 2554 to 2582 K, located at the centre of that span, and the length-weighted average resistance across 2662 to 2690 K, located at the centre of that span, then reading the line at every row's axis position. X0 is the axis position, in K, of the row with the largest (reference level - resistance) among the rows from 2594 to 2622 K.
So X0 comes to 2616 K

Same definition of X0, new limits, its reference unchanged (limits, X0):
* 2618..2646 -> 2640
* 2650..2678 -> 2676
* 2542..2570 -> 2568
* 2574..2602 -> 2576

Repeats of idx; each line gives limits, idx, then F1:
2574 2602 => 1.28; 18.9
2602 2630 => 1.34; 22.1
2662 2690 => 1.34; 22.0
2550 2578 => 1.29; 19.3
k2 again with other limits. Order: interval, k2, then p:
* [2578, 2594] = 0.17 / 8.71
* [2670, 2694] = 0.45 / 22.4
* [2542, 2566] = 0.31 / 15.6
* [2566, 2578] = 0.15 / 7.74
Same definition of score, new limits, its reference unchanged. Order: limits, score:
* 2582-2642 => 2584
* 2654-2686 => 2684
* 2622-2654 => 2652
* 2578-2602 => 2580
